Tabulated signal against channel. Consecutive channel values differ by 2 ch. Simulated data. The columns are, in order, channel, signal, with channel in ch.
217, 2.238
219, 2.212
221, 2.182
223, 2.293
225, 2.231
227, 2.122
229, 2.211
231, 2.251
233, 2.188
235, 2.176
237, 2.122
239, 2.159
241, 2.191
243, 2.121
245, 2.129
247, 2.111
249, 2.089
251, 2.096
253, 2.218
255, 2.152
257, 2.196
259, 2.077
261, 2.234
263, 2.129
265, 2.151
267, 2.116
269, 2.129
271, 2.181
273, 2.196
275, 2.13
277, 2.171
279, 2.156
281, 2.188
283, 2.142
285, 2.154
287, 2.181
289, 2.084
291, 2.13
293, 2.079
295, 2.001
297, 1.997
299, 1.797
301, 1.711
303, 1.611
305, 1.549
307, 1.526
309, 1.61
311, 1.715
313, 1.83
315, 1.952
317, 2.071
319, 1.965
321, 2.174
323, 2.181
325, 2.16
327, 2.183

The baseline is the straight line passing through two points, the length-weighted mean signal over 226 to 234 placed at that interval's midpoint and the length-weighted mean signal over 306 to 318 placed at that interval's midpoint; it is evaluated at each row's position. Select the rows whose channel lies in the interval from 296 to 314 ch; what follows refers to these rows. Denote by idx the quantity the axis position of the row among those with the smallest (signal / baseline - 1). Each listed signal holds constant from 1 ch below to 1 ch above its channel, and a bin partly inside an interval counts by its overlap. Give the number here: 307 ch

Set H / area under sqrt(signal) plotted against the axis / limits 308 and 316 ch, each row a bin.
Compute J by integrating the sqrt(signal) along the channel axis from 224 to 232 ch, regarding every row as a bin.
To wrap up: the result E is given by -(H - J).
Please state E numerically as 1.2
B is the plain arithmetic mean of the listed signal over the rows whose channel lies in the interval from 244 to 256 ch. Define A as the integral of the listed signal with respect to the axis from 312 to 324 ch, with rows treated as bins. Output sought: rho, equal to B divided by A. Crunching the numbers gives 0.088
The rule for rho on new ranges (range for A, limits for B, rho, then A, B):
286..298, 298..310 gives 0.066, 24.9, 1.63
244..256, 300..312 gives 0.063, 25.6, 1.62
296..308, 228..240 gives 0.107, 20.4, 2.18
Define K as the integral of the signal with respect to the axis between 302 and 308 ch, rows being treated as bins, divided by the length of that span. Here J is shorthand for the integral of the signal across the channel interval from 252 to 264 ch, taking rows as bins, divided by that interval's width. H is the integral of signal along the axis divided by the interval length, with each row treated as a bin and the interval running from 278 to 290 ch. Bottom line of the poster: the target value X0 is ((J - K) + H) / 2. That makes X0 1.38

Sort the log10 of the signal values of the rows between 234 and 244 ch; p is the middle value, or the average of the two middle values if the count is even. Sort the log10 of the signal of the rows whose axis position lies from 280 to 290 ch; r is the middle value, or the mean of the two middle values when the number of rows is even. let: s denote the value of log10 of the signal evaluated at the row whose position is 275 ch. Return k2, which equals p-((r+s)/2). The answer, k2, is 0.003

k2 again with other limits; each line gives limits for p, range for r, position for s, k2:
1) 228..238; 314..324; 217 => 0.007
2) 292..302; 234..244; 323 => -0.036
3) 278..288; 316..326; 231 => -0.010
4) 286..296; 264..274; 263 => -0.012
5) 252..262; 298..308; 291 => 0.074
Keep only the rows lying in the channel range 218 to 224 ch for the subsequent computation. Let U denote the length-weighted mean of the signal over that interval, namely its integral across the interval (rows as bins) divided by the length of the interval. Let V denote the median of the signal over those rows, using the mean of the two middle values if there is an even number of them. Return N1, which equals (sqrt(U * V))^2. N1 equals 4.93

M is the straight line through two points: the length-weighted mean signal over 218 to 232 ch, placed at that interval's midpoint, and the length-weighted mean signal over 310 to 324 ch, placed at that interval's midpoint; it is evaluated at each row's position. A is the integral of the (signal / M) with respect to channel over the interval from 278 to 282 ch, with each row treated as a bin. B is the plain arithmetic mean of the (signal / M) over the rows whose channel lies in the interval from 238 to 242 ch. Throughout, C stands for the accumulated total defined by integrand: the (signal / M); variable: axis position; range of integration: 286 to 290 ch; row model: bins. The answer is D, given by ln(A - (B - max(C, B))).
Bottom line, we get 1.99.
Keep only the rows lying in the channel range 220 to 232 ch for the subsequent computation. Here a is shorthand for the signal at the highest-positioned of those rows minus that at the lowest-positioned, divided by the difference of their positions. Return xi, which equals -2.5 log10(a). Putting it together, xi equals 5.4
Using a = 0.007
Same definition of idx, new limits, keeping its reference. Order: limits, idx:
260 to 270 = 263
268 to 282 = 269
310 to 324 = 311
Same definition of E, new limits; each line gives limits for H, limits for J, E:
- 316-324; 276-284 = 0.2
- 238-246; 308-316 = -1.1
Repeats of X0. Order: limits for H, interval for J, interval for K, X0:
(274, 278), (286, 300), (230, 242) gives 1.00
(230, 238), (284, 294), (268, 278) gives 1.07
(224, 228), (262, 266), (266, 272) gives 1.09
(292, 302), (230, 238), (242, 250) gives 0.99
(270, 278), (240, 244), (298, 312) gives 1.34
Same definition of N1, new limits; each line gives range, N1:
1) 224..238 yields 4.78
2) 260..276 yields 4.62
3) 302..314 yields 2.64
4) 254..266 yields 4.64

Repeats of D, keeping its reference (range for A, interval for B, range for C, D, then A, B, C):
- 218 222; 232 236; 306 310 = 1.80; 3.95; 1.00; 3.13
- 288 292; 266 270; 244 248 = 1.95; 4.11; 1.01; 3.92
